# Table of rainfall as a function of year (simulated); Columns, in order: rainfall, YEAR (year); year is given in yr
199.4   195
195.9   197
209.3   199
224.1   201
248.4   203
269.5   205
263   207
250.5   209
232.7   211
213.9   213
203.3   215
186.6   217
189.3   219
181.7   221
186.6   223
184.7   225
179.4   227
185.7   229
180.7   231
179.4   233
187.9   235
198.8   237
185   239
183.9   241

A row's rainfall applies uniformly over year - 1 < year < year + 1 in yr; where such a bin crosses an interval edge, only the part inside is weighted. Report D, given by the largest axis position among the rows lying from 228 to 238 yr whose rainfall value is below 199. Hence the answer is 237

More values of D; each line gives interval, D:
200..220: 219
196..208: 197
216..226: 225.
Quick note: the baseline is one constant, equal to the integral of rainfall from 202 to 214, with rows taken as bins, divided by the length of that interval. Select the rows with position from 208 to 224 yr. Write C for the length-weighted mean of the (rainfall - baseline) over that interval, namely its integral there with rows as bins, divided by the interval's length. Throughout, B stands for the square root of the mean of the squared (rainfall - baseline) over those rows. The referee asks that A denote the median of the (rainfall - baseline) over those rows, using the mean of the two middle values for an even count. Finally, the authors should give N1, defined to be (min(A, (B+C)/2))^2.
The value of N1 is 2503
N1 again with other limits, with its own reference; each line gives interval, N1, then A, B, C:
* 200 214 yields 4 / 2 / 19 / -3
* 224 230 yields 3799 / -62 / 63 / -63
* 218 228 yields 3799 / -62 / 62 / -62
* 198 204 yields 494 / -22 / 25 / -19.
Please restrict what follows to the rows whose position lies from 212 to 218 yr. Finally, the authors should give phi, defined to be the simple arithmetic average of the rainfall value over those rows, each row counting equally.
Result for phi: 201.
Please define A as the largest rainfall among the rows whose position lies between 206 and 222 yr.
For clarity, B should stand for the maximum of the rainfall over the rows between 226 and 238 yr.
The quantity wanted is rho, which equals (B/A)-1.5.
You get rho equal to -0.74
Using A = 263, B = 198.8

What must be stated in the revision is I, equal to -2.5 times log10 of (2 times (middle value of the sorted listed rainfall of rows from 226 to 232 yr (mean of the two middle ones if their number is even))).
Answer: -6.39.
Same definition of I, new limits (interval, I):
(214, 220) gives -6.45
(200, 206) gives -6.74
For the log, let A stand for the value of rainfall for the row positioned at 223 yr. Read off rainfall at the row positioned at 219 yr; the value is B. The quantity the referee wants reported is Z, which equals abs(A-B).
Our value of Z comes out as 3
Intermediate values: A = 186.6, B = 189.3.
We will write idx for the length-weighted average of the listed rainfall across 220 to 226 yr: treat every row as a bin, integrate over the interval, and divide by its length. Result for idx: 184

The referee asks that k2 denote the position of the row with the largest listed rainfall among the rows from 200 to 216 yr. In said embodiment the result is 205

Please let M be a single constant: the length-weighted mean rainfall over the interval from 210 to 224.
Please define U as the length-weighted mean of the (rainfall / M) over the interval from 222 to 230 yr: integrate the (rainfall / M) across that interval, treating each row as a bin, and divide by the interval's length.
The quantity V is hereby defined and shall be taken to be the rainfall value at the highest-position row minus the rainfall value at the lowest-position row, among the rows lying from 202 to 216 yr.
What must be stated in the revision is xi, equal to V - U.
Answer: -46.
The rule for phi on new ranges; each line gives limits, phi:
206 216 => 233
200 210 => 251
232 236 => 184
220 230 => 184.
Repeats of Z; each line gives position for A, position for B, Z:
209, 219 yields 61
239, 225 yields 0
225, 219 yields 5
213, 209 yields 37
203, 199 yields 39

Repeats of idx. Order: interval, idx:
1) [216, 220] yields 188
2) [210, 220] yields 205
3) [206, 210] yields 257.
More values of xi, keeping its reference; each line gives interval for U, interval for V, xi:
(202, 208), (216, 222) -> -6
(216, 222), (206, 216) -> -61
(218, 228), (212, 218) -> -28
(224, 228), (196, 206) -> 73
